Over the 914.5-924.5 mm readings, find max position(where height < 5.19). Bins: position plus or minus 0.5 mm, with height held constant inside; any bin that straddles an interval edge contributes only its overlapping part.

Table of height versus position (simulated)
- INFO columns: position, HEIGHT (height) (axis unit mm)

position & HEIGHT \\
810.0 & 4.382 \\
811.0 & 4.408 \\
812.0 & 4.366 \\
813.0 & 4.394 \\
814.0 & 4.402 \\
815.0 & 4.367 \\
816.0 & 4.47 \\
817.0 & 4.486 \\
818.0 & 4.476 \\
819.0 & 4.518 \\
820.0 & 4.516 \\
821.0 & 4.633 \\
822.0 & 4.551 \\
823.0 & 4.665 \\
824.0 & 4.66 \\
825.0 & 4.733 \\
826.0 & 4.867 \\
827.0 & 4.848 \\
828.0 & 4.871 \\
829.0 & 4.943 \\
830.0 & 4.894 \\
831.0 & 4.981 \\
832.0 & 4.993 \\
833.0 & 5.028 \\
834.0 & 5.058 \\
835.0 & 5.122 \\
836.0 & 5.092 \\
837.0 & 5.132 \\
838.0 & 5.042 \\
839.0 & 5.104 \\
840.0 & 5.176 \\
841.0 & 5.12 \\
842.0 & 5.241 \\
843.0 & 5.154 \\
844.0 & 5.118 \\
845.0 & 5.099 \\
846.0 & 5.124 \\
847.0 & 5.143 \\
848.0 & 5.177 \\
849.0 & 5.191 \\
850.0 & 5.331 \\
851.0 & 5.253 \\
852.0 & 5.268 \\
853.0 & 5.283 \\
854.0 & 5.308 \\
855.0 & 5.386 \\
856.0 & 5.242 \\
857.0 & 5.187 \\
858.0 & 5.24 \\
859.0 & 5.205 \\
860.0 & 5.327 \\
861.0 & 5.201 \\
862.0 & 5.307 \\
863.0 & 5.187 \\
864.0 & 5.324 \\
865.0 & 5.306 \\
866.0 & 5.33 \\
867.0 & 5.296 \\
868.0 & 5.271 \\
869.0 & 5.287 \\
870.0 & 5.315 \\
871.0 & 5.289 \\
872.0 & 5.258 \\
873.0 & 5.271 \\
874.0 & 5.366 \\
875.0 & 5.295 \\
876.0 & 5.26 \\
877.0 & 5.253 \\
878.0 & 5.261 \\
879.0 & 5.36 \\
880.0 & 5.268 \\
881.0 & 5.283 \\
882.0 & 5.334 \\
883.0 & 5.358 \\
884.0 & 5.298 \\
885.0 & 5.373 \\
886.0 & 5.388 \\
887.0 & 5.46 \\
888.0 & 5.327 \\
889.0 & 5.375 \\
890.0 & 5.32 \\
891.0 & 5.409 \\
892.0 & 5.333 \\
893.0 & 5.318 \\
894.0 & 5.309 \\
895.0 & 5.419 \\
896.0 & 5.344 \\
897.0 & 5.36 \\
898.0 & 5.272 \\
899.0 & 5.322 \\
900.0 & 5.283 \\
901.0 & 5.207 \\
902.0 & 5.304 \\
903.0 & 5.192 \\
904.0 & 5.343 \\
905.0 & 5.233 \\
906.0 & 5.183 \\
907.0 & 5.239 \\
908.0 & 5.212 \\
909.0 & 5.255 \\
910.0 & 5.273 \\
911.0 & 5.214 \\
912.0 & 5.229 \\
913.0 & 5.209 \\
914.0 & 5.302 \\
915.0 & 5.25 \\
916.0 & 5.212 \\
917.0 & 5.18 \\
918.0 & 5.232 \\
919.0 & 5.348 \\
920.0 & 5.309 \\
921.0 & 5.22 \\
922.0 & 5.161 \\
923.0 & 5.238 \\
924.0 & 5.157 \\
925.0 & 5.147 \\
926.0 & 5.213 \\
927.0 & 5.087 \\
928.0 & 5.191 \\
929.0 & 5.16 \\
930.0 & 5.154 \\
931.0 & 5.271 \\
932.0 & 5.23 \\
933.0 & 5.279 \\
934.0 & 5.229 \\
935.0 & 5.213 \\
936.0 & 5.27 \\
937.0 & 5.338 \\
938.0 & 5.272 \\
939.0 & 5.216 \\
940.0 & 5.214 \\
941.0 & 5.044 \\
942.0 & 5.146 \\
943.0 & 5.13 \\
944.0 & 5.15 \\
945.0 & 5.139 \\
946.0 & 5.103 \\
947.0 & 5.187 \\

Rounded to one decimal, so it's 924.0 mm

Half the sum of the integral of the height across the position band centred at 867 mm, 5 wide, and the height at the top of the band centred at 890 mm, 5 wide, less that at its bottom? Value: 13.2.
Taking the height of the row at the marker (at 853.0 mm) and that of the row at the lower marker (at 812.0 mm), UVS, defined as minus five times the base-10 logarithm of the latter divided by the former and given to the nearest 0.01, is 0.41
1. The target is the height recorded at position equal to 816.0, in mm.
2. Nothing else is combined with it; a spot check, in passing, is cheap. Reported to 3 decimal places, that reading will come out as 4.470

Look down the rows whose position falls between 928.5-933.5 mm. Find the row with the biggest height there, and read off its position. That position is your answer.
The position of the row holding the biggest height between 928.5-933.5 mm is 933.0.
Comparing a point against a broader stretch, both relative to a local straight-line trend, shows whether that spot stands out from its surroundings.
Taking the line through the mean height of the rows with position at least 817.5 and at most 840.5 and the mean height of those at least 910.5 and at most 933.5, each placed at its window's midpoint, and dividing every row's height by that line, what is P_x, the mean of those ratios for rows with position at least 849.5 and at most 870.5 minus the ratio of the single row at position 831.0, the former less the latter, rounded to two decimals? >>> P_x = 0.04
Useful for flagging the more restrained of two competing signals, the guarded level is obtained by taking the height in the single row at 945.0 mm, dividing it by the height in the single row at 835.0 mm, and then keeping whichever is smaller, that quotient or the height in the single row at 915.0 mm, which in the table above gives 1.00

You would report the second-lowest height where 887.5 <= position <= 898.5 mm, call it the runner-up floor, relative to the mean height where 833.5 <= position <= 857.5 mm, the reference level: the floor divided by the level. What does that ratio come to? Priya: 1.02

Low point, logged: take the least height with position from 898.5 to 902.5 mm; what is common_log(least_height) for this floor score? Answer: 0.717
